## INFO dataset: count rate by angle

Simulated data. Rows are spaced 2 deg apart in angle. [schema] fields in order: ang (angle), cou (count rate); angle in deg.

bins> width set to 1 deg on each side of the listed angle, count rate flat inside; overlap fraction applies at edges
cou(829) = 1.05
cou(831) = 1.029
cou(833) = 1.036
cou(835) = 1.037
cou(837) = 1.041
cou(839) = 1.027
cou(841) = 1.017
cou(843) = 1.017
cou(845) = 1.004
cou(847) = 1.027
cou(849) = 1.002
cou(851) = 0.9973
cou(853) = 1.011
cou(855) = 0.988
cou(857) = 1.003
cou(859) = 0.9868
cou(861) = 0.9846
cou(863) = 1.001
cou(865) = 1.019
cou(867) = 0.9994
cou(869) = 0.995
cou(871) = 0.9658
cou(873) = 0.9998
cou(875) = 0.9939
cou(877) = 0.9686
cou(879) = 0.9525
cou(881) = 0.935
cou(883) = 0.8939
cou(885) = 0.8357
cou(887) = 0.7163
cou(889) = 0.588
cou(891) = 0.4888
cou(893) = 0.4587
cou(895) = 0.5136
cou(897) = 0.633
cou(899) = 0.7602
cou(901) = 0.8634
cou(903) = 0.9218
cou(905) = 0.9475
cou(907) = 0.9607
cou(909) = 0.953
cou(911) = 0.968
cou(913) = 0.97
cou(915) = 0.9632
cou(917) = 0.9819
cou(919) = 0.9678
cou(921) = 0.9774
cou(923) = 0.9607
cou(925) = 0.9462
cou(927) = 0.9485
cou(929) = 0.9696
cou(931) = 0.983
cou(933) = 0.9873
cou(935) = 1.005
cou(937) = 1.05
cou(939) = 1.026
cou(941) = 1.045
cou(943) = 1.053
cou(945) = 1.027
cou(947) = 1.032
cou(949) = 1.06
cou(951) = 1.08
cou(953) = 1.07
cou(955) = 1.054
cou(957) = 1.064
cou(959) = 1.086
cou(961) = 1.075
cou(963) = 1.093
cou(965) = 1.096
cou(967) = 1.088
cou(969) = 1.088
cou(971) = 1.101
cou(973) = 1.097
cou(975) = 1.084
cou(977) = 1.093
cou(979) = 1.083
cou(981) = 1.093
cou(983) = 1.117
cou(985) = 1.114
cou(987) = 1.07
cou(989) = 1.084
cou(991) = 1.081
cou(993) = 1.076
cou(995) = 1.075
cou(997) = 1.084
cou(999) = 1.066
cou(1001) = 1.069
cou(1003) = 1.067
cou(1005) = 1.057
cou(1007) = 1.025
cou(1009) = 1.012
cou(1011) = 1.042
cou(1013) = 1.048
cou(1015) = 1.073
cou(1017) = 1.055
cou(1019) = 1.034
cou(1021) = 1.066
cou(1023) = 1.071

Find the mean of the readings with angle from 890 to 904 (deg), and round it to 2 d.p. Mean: 0.66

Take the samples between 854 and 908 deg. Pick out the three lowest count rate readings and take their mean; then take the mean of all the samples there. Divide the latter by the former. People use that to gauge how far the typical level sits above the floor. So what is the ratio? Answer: 1.78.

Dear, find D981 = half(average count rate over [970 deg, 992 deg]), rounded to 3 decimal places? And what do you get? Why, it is 0.546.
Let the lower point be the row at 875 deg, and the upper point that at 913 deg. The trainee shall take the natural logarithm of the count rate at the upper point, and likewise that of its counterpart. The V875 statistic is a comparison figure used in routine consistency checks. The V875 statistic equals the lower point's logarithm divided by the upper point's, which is 0.20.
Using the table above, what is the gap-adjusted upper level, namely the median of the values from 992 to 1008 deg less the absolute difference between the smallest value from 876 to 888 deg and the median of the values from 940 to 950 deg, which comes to 0.74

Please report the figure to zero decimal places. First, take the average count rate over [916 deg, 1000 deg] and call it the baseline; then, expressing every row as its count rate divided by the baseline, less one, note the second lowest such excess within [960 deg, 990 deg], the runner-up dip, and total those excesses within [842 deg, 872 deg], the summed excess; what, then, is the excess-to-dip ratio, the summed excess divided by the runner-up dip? -31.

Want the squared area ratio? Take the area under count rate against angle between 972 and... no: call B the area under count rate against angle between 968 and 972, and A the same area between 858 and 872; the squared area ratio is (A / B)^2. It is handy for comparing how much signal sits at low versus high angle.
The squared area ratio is 10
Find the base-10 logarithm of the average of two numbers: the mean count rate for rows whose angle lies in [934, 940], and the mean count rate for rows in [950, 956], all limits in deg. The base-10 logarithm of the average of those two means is 0.020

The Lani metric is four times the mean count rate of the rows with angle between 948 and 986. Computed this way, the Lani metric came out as 4.34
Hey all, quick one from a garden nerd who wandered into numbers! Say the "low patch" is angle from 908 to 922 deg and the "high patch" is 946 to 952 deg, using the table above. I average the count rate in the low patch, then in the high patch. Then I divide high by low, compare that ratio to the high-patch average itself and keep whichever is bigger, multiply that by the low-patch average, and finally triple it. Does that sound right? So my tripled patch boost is 3.17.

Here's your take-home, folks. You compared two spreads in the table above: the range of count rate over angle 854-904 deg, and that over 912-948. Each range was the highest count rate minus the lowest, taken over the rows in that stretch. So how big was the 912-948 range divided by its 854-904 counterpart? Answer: 0.19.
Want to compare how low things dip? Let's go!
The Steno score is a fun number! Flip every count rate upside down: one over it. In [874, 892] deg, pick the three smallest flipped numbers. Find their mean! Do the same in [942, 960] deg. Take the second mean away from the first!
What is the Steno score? 0.10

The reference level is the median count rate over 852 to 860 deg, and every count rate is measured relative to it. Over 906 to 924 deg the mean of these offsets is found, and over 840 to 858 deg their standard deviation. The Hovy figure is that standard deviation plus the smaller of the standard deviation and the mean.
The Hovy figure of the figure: -0.017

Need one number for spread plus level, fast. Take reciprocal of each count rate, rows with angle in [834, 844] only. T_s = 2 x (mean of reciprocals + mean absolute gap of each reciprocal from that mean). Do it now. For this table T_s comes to 1.96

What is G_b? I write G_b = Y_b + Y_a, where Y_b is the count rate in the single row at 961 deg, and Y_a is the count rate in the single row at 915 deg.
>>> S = 2.04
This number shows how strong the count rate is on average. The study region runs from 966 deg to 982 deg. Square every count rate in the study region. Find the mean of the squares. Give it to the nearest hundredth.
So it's 1.19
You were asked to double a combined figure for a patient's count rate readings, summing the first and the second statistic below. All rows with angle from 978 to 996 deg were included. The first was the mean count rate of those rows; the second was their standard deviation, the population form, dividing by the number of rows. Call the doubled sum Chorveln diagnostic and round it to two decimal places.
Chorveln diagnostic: 2.21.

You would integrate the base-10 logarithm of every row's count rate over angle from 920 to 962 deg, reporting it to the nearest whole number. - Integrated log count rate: 0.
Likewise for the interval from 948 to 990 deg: 1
